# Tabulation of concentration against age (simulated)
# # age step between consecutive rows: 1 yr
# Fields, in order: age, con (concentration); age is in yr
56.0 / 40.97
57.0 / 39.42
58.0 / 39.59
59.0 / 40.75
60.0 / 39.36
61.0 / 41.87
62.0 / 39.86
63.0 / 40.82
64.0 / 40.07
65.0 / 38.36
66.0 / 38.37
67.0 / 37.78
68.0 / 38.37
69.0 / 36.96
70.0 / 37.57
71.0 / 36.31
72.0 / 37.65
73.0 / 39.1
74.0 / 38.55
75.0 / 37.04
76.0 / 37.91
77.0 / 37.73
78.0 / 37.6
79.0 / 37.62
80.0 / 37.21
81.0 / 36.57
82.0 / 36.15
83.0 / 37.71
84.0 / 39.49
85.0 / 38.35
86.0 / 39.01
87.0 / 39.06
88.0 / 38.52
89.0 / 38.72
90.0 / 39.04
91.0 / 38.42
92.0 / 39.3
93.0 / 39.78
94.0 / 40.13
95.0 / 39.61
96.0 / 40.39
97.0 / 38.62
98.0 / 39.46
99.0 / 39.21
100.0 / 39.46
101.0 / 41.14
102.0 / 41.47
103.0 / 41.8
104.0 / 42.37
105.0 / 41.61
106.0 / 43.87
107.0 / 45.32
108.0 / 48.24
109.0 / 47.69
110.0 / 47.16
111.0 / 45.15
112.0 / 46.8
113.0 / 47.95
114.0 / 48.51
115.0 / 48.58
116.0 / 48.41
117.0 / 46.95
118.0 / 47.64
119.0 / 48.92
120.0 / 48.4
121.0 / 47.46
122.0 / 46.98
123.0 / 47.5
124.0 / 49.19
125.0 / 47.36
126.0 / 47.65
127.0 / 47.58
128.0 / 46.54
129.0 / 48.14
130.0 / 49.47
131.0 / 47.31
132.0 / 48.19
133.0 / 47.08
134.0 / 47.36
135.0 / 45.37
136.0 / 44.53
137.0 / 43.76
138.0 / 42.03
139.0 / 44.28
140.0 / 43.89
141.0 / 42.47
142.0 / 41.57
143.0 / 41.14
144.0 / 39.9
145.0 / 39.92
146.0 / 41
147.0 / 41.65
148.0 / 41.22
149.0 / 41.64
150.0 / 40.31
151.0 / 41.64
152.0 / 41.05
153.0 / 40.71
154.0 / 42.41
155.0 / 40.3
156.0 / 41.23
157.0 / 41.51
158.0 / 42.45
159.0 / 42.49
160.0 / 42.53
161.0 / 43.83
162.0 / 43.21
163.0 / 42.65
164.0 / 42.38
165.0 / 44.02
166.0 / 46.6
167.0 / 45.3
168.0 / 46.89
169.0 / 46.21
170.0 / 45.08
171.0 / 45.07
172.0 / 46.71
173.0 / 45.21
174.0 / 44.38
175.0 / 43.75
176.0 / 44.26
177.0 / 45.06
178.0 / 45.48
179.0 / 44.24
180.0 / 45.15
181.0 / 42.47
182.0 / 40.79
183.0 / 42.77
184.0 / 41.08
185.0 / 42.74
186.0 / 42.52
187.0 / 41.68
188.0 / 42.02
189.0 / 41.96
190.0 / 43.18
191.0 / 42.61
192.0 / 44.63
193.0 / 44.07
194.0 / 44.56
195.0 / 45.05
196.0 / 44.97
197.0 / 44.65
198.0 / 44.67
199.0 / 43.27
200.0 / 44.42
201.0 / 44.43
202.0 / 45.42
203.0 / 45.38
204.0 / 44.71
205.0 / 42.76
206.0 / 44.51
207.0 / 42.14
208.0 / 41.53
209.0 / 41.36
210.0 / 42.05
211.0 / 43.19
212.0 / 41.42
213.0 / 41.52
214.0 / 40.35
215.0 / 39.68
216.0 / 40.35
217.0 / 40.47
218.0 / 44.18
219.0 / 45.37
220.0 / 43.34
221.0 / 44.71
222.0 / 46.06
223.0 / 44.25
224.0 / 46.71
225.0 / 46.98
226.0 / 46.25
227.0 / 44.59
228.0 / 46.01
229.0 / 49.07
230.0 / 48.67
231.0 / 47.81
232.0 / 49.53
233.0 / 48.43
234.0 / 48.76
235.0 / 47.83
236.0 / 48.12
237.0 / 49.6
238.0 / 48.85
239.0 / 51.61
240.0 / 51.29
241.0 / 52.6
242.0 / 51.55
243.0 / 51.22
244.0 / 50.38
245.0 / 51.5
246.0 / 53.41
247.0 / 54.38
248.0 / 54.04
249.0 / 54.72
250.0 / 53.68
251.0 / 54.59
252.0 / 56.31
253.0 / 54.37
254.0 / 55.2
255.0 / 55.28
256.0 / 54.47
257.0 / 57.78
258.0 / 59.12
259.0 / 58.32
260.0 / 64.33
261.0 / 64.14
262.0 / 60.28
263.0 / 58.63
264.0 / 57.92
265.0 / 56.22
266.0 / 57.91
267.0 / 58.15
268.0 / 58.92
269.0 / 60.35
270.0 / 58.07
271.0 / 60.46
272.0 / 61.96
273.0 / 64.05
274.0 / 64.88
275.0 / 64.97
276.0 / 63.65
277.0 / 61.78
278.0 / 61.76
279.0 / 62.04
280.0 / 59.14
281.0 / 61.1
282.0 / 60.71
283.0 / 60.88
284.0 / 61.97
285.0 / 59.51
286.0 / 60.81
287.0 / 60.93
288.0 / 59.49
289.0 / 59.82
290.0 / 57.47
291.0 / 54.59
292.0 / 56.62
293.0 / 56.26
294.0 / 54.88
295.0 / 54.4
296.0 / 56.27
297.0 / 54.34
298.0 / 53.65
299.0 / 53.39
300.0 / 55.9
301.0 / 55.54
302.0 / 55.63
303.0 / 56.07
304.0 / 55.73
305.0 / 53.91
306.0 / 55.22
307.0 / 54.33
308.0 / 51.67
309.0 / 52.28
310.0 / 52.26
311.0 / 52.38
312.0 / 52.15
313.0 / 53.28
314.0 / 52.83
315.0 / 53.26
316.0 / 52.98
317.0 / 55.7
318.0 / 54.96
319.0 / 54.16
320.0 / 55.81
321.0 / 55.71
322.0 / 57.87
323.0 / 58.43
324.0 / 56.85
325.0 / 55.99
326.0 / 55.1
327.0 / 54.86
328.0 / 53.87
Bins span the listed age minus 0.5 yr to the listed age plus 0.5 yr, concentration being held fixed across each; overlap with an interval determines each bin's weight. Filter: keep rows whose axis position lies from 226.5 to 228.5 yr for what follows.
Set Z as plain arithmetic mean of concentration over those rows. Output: 45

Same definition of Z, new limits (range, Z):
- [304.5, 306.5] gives 55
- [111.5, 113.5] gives 47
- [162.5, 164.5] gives 43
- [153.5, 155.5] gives 41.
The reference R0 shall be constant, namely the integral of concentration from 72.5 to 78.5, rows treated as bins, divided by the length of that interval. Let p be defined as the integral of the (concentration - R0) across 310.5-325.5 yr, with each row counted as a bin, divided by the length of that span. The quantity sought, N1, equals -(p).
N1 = -17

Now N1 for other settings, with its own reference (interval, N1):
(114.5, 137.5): -9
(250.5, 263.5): -20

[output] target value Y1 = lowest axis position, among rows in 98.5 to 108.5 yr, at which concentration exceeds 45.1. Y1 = 107.0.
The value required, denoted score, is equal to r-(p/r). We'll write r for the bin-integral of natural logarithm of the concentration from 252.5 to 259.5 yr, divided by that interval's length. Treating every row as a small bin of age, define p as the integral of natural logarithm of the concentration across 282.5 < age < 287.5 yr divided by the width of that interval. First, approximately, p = 4.11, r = 4.03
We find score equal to 3.01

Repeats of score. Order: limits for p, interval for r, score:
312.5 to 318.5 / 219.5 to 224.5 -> 2.76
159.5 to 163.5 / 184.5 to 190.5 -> 2.74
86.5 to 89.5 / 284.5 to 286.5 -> 3.20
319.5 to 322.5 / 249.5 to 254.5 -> 3.00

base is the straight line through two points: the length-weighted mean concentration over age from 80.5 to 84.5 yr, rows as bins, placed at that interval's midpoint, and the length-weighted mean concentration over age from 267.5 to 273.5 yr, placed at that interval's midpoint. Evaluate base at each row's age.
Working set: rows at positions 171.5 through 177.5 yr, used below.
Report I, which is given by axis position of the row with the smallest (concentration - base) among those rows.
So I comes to 175.0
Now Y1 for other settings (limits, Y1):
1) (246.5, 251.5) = 247.0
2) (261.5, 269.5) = 262.0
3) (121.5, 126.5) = 122.0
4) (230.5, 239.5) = 231.0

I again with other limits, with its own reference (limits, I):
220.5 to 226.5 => 223.0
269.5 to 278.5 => 270.0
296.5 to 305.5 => 305.0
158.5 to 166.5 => 164.0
